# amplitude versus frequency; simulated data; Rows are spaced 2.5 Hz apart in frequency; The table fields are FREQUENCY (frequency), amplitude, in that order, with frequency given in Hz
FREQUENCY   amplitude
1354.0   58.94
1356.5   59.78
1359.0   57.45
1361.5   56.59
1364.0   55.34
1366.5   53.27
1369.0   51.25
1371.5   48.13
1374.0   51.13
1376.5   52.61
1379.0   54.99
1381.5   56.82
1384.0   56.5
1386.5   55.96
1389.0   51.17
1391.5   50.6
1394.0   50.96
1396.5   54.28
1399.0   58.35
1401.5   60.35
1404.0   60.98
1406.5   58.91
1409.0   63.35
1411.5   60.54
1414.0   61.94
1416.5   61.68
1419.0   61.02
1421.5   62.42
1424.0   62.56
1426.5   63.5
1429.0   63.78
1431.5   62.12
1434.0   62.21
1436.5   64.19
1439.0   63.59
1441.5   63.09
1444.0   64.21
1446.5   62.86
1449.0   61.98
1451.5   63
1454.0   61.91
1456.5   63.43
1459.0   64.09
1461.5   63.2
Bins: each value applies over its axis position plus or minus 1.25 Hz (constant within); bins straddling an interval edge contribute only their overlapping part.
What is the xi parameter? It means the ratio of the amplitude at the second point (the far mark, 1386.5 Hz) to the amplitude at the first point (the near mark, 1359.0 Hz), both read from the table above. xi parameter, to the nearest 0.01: 0.97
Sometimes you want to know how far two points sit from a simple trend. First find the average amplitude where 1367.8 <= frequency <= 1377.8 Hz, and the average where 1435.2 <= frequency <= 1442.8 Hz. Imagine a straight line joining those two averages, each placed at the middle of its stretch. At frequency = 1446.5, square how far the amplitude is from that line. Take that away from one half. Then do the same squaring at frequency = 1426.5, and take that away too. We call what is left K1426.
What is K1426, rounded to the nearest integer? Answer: -10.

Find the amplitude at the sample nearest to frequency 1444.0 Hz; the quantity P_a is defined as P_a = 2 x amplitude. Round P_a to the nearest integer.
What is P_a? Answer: 128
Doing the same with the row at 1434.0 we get 124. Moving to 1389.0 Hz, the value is 102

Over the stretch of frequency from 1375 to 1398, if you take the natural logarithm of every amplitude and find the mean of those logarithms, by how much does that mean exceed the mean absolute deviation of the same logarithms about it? 3.94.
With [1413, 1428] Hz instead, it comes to 4.12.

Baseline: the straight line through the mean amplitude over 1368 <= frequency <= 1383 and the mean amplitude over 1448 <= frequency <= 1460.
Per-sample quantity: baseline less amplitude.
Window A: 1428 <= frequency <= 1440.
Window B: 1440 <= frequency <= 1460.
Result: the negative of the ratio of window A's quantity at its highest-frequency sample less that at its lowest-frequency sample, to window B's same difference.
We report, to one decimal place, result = -1.2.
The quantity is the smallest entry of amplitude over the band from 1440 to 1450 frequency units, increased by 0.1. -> 62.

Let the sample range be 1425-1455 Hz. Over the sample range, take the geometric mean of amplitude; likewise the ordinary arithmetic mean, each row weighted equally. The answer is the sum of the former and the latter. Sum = 126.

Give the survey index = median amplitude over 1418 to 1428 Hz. 62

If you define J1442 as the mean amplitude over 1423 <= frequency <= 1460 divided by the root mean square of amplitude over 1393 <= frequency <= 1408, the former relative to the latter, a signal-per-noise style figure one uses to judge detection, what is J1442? 1.10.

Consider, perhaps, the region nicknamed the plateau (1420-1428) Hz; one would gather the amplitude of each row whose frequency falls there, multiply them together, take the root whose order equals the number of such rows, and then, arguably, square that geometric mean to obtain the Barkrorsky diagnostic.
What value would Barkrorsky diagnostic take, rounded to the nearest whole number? 3947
